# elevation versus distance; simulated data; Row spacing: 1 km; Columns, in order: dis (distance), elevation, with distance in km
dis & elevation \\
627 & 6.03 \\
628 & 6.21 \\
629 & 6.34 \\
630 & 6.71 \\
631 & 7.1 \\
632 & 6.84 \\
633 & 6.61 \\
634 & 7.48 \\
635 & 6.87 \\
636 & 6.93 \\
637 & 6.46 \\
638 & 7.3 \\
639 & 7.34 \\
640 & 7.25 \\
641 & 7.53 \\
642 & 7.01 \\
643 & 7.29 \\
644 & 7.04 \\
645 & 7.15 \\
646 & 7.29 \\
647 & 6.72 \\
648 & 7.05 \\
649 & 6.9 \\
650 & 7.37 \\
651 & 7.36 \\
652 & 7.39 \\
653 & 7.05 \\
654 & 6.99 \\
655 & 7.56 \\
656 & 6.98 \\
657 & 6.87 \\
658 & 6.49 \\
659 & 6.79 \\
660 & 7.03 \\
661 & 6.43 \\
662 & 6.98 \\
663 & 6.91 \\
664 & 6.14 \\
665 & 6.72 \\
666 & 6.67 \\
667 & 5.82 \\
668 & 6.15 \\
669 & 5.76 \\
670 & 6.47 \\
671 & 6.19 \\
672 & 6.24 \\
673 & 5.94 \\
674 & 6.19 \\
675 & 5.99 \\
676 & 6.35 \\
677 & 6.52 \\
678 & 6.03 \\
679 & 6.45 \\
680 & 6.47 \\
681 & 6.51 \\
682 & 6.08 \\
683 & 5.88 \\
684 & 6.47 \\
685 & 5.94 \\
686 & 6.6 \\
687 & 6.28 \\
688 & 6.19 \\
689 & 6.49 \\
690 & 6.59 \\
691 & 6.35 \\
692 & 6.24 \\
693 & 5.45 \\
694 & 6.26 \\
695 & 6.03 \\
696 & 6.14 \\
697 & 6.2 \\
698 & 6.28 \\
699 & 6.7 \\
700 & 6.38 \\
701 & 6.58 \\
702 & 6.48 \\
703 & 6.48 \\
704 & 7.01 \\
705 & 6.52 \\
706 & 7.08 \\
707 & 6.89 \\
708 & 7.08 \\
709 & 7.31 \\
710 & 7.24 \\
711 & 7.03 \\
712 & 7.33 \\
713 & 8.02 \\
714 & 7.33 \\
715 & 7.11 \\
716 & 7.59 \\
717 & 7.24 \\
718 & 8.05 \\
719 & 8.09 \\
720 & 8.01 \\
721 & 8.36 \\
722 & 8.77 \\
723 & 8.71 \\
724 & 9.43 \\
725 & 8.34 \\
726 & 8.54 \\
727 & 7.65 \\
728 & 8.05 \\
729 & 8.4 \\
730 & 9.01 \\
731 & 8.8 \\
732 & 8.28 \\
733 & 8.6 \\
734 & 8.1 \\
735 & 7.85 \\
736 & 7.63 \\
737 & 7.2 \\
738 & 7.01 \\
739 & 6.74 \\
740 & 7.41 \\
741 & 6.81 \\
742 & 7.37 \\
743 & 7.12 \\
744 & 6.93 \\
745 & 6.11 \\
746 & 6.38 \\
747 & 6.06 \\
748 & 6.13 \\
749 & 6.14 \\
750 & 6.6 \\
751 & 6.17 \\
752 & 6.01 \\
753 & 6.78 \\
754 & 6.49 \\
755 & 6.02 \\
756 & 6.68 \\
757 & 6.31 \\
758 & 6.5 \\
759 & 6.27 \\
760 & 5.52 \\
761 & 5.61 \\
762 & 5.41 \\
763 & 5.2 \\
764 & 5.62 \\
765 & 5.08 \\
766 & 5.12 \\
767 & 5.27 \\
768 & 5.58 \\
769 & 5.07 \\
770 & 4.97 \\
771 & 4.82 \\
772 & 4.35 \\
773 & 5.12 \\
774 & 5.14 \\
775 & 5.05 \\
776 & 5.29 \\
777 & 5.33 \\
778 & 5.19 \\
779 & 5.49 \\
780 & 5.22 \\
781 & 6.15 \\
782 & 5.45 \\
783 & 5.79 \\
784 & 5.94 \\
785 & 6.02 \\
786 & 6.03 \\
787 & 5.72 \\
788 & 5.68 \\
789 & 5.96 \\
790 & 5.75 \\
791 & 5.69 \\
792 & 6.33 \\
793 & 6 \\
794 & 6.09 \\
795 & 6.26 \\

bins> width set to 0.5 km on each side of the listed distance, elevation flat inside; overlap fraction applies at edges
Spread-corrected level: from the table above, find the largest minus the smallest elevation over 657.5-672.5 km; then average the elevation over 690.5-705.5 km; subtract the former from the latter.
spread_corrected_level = 5.1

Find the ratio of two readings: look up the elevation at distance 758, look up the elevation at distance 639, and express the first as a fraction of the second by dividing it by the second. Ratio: 0.886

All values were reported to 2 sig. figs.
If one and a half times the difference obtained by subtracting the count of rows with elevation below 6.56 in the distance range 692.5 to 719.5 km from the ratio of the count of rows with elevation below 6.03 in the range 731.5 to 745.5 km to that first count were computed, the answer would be -15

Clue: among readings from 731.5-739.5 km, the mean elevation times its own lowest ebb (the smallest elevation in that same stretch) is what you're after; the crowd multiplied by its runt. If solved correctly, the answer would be 52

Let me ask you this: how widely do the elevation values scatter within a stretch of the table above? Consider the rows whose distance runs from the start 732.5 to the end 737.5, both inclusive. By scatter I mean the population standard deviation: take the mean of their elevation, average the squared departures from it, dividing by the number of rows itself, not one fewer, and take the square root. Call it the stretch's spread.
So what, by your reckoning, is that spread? 0.47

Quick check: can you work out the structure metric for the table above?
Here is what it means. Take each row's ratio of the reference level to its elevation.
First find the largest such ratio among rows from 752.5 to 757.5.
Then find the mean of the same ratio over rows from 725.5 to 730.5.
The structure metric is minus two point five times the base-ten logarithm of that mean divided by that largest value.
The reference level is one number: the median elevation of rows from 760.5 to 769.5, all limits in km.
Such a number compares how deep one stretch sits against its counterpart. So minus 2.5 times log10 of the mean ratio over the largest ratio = 0.35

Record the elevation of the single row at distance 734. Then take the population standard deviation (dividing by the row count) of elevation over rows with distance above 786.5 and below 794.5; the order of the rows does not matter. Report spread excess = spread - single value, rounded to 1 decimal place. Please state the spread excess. -7.9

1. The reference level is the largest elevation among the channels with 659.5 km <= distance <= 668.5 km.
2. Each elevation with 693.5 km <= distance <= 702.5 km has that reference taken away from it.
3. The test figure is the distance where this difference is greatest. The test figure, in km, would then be 699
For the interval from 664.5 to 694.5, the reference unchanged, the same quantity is 665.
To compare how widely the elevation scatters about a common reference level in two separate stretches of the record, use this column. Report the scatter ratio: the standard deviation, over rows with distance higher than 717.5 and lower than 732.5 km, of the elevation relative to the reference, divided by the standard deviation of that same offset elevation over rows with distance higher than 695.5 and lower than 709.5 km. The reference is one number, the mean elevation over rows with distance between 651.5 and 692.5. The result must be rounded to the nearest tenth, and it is 1.2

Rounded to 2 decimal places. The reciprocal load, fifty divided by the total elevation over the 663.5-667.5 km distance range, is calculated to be 1.97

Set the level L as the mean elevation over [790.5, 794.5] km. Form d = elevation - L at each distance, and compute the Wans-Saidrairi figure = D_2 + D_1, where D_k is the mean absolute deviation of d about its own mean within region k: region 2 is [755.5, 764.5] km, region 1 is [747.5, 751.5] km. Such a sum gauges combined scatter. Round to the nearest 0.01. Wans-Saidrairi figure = 0.65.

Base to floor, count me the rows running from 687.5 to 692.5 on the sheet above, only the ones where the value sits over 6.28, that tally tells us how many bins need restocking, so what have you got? 3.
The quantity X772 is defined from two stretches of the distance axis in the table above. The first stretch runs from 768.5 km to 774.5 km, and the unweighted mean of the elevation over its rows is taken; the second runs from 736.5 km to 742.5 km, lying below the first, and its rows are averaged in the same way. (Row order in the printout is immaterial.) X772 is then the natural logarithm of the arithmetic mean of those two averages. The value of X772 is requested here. 1.79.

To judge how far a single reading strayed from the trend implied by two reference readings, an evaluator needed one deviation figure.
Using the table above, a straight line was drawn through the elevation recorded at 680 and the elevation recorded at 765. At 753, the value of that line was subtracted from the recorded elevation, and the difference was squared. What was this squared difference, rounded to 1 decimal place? 2.3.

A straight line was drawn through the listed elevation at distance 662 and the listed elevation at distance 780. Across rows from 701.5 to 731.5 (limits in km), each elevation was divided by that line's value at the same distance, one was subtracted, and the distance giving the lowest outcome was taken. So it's 702 km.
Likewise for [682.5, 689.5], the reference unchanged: 683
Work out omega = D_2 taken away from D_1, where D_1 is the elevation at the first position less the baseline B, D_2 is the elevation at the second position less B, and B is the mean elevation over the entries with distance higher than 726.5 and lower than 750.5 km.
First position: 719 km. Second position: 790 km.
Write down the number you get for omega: 2.3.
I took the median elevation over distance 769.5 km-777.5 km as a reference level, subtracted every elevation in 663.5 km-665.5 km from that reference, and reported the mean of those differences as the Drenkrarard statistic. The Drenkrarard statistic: -1.3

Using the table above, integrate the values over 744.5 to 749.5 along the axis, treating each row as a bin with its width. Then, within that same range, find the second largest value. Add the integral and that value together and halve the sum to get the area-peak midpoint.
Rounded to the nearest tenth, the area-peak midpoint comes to 18.5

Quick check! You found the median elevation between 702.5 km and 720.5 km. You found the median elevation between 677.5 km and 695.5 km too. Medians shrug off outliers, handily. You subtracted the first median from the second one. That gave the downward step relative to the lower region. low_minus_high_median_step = -1.0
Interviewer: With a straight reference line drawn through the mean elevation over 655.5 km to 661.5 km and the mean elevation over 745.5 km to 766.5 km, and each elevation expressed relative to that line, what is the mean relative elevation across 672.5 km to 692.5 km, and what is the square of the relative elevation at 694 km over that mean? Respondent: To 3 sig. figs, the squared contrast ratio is 1.02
